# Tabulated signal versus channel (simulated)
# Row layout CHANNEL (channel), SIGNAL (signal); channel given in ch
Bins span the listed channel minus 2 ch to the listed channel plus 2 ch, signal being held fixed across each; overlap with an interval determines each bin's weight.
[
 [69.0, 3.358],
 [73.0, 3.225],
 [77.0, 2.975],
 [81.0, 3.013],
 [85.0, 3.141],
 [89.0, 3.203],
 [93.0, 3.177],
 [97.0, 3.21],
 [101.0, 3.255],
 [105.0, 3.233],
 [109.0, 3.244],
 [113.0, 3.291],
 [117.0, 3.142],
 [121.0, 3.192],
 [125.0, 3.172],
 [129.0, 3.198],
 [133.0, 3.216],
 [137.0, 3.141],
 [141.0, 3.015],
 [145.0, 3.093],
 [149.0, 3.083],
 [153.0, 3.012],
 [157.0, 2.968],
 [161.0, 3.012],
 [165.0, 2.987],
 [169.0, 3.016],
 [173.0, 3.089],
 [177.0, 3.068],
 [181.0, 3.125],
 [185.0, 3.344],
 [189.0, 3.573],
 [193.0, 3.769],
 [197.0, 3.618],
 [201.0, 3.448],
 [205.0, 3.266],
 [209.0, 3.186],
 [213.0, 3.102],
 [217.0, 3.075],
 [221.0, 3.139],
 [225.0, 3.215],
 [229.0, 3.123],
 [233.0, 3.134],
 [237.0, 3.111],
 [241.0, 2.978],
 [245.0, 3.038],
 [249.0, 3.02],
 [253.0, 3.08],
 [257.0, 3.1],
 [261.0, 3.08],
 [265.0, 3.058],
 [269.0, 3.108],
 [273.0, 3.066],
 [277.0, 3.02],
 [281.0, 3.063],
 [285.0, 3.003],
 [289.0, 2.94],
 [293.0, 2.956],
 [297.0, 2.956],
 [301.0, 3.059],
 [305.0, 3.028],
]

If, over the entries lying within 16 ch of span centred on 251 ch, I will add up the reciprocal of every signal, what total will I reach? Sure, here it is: 1.31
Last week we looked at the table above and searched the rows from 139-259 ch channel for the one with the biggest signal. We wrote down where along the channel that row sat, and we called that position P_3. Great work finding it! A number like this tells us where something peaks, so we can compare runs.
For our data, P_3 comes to 193.0 ch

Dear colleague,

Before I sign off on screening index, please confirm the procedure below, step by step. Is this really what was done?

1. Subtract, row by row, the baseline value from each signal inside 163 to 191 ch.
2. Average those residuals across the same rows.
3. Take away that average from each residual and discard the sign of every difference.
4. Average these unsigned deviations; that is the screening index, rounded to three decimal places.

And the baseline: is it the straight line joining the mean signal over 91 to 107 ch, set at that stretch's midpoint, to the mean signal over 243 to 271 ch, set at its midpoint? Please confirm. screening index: 0.169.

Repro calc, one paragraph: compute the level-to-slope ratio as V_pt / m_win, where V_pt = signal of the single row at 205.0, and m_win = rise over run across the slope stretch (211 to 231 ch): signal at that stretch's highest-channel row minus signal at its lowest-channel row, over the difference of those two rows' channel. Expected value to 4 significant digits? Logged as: 2488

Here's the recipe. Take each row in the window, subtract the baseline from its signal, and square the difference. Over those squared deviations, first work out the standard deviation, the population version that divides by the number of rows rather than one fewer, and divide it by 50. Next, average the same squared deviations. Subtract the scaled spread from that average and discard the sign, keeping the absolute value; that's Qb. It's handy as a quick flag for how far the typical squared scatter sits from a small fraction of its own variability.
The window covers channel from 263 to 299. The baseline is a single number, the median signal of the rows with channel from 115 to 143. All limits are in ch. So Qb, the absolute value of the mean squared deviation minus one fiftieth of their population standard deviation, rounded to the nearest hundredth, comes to 0.03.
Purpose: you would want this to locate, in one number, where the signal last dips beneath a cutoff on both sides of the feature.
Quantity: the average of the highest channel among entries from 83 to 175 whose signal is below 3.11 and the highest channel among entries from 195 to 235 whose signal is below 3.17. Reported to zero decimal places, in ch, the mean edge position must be 203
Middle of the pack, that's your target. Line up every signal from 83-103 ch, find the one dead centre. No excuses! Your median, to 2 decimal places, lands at 3.20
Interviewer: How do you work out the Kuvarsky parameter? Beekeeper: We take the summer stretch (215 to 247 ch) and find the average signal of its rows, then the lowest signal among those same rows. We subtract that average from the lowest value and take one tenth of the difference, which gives -0.012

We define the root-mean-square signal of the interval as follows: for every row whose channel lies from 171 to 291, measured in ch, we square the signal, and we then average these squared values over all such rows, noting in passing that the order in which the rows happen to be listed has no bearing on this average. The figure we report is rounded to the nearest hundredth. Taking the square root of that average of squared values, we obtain 3.17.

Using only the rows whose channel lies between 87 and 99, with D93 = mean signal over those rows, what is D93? 3.20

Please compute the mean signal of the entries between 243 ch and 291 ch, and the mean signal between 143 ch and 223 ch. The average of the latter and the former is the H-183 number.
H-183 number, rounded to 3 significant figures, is 3.12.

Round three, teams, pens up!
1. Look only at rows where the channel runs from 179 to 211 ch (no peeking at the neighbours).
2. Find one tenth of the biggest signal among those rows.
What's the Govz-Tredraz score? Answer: 0.377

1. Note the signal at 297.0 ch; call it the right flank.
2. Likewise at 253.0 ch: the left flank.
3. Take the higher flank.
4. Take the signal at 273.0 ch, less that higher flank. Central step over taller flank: -0.014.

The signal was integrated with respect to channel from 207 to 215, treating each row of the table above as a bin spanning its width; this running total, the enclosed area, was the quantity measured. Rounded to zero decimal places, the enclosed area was 25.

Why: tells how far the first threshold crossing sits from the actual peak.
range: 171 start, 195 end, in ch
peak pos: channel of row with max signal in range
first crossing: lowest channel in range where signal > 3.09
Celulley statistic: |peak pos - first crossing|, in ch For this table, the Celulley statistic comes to 12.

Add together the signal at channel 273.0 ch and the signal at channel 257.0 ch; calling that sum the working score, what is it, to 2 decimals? 6.17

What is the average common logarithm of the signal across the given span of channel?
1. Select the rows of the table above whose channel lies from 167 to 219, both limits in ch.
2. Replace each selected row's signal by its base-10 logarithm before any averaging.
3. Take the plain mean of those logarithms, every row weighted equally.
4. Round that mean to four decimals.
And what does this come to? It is 0.5152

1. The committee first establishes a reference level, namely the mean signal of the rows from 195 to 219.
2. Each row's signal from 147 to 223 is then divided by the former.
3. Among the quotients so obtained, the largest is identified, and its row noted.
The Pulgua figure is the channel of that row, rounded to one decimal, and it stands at 193.0 ch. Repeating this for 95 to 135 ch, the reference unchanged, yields 113.0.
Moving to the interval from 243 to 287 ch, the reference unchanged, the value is 269.0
